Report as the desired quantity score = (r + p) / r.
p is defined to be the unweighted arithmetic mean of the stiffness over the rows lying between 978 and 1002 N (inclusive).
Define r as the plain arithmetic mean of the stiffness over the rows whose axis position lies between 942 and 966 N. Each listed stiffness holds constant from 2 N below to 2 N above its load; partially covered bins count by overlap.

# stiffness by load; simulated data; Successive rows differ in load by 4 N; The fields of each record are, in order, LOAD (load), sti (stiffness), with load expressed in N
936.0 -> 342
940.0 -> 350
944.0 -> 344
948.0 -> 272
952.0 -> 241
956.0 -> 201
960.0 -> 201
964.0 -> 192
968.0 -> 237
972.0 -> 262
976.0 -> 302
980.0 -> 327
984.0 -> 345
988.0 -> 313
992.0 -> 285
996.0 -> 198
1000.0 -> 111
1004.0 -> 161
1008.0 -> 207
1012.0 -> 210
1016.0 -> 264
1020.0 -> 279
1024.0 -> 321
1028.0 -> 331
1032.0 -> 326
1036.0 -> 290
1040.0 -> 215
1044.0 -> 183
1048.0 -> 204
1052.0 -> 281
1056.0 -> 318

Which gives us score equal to 2.1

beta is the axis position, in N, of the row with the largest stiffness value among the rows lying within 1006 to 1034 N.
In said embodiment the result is 1028.0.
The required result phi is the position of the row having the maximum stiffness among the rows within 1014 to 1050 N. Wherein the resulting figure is 1028.0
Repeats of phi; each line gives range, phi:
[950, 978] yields 976.0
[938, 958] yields 940.0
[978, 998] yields 984.0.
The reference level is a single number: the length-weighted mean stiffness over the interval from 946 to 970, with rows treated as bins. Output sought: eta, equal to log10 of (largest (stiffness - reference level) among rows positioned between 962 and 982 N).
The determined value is 2.0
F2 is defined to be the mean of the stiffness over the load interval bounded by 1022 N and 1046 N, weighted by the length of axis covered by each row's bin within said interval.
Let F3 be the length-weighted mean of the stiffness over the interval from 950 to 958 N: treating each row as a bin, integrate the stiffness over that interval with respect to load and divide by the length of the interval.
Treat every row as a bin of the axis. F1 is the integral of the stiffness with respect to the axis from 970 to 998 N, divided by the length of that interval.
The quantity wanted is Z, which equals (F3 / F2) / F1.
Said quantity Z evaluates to 0.0027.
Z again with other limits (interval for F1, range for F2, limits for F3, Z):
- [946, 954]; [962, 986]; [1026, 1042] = 0.0041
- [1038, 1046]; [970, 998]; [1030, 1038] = 0.0053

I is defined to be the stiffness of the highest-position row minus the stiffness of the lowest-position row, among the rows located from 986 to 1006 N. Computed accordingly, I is -152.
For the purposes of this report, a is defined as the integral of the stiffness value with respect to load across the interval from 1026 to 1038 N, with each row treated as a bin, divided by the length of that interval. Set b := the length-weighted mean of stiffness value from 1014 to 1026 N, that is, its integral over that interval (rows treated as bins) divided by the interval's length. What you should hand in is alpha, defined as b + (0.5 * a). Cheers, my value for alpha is 446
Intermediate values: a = 316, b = 288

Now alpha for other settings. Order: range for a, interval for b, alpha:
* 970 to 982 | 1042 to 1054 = 371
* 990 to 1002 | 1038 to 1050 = 300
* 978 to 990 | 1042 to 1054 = 387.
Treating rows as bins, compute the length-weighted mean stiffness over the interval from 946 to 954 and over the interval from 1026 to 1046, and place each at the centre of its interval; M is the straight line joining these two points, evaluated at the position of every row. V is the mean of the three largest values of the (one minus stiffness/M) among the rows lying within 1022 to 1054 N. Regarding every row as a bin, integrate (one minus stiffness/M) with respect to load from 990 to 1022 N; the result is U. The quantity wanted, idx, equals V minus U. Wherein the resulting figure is -6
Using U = 6.1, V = 0.257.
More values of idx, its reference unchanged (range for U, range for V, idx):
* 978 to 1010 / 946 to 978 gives -2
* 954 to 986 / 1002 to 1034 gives 0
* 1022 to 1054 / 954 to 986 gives 0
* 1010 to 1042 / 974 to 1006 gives 2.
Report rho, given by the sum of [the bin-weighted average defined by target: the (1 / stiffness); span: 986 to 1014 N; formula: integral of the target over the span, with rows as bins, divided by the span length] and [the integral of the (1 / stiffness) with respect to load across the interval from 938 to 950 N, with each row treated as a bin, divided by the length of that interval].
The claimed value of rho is 0.0084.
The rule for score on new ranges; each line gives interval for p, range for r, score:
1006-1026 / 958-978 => 2.1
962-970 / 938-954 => 1.7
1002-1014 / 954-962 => 2.0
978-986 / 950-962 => 2.6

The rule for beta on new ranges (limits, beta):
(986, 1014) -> 988.0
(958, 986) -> 984.0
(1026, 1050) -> 1028.0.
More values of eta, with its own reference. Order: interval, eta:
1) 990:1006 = 1.8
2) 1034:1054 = 1.8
